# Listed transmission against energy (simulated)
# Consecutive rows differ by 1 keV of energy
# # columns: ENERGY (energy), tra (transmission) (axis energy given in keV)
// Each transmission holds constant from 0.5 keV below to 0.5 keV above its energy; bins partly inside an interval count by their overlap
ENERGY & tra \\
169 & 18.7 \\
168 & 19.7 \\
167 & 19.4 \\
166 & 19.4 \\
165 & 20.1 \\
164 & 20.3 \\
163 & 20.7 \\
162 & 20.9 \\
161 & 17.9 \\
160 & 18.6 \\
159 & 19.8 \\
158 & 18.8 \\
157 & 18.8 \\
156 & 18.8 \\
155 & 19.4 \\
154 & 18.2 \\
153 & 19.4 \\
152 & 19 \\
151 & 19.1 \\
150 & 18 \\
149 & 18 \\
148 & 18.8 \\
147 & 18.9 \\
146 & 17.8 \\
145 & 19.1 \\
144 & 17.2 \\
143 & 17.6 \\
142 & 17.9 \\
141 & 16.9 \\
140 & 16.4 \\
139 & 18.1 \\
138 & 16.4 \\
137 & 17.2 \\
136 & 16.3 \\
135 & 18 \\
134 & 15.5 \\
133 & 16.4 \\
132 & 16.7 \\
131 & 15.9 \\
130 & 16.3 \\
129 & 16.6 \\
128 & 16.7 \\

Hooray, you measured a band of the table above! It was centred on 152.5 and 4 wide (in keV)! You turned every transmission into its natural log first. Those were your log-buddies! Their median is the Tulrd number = 2.95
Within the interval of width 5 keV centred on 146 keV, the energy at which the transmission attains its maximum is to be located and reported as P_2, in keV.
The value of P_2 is 145 keV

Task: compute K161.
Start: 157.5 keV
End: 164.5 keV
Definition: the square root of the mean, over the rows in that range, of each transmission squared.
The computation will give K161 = 19.6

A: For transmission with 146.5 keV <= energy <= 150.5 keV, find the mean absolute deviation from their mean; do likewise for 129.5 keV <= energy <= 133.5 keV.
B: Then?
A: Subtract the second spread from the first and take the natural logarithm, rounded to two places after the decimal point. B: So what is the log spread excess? -1.61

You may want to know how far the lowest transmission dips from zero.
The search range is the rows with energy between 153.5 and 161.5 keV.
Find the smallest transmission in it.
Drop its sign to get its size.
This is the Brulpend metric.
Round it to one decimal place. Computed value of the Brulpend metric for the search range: 17.9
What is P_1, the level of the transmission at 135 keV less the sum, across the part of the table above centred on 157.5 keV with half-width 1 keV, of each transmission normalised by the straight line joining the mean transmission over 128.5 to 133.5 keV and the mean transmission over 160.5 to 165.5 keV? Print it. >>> 16.1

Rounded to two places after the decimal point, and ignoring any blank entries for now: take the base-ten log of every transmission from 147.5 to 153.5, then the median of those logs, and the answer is 1.28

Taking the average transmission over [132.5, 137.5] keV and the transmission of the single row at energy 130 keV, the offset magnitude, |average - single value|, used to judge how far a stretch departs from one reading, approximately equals 0.4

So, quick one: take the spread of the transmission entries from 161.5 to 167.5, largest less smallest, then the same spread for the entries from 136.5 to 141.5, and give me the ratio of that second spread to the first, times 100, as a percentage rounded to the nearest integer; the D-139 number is 113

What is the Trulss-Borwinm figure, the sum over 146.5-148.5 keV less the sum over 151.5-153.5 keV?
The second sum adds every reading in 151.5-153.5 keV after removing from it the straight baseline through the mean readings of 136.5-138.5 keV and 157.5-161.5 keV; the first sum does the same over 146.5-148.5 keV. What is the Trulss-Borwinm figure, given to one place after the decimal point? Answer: 0.2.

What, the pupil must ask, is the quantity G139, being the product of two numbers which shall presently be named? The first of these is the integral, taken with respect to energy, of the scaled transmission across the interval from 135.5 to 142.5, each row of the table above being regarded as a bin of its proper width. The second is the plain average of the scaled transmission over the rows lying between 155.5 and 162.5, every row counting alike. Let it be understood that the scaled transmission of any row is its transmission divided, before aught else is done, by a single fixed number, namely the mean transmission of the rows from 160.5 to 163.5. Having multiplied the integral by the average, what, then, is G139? 5.78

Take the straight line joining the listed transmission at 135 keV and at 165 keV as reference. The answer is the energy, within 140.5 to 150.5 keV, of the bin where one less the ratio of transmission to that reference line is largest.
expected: 141 keV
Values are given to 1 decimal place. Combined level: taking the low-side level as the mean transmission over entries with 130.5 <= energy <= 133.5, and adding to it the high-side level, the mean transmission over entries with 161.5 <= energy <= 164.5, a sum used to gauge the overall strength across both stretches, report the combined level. 37.0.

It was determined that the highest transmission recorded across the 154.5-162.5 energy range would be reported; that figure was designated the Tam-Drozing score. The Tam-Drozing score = 20.9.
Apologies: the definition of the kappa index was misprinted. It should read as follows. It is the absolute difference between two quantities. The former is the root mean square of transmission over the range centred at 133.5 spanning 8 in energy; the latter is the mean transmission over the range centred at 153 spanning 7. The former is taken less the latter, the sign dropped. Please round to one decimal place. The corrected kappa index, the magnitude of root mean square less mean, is 2.3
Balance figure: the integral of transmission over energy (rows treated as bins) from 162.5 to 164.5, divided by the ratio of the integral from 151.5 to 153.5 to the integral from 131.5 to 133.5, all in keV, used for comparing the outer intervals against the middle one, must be 35.3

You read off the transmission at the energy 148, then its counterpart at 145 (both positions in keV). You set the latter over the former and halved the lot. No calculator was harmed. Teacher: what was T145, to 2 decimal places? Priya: 0.51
